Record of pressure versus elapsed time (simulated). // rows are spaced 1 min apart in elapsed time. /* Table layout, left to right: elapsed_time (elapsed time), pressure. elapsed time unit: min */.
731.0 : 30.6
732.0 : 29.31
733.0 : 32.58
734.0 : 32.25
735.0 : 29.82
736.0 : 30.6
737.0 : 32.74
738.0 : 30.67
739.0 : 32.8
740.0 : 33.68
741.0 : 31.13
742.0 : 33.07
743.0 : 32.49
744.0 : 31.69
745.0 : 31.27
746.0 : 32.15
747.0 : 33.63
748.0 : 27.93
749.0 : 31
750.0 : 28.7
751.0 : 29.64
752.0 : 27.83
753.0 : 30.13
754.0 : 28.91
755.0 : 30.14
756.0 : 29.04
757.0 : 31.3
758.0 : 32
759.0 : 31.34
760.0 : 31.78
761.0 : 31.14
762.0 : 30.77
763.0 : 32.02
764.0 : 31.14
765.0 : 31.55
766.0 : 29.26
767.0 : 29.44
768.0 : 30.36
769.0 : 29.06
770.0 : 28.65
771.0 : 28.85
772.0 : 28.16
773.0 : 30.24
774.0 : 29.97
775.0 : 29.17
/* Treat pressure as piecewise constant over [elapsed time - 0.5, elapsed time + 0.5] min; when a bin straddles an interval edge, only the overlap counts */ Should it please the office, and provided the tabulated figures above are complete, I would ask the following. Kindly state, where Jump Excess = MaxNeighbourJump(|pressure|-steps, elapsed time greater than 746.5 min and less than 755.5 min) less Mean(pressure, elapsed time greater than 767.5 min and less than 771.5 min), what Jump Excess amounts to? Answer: -24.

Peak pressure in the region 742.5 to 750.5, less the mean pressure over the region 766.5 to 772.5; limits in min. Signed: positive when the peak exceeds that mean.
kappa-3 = 4.5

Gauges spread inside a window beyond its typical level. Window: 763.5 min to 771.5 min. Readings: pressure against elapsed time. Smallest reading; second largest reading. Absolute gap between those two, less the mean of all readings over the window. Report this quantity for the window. -27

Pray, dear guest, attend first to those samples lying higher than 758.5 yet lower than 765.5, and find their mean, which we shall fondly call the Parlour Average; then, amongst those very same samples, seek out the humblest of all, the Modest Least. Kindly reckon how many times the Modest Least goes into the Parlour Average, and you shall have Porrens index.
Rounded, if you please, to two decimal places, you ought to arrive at 1.02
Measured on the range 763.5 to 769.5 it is 1.04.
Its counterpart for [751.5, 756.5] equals 1.05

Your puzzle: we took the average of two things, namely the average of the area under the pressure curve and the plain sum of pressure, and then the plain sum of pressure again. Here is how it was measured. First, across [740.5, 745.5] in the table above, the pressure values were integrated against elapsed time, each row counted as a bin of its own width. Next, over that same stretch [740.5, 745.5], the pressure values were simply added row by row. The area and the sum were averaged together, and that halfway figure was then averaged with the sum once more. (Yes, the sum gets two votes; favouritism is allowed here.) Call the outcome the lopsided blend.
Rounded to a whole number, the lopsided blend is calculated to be 160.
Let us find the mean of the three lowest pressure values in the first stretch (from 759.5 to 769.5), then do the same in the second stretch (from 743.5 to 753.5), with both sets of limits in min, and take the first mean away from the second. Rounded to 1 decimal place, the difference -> -1.1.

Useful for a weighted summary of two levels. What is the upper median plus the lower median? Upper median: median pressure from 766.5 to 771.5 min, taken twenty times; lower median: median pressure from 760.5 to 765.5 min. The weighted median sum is 612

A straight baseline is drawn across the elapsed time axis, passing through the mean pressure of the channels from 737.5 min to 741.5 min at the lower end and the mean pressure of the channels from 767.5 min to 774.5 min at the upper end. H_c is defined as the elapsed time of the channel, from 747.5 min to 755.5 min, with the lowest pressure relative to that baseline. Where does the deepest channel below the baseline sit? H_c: 748.0 min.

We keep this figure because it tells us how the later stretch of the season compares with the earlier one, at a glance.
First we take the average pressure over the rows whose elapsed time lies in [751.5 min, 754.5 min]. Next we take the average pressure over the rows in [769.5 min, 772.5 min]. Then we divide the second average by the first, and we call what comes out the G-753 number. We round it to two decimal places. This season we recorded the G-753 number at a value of 0.99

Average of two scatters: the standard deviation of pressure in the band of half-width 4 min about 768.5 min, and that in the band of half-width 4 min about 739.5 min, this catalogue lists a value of 1.1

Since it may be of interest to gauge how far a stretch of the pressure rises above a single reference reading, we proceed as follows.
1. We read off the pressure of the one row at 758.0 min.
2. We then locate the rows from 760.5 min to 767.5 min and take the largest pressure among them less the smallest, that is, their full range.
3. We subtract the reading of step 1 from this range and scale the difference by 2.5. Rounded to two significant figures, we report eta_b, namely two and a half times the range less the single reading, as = -73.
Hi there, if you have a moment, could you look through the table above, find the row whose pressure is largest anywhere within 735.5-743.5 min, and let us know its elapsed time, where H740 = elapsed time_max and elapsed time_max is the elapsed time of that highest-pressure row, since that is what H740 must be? 740.0 min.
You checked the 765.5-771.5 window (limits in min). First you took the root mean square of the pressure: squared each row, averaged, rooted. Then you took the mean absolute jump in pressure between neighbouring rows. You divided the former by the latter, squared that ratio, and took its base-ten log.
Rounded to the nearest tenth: 3.4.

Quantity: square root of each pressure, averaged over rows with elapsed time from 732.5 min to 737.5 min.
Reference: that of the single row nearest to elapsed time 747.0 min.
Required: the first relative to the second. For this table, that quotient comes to 0.97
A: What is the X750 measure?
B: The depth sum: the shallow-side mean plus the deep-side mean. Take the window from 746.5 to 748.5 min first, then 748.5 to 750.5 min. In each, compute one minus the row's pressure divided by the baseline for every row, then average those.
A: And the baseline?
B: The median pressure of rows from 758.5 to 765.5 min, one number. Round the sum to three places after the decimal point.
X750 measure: 0.065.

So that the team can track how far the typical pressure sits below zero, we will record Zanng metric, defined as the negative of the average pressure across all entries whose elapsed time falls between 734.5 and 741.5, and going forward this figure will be -31.6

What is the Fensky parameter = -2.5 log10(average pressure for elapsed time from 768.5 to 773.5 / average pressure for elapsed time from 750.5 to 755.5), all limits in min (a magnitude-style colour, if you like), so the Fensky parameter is 0.01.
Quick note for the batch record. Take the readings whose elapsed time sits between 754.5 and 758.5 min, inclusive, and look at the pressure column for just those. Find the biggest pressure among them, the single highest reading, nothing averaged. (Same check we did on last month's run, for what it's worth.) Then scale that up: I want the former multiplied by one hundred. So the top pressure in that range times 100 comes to 3200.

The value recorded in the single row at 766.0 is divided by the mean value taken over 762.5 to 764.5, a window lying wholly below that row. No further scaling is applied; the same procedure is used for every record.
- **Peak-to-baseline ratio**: 0.93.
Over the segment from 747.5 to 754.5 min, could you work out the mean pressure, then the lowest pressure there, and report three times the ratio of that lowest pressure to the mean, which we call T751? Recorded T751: 2.86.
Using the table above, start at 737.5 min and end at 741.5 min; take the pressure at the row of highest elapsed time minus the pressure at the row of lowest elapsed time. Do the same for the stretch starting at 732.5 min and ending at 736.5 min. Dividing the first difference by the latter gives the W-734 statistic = -0.23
